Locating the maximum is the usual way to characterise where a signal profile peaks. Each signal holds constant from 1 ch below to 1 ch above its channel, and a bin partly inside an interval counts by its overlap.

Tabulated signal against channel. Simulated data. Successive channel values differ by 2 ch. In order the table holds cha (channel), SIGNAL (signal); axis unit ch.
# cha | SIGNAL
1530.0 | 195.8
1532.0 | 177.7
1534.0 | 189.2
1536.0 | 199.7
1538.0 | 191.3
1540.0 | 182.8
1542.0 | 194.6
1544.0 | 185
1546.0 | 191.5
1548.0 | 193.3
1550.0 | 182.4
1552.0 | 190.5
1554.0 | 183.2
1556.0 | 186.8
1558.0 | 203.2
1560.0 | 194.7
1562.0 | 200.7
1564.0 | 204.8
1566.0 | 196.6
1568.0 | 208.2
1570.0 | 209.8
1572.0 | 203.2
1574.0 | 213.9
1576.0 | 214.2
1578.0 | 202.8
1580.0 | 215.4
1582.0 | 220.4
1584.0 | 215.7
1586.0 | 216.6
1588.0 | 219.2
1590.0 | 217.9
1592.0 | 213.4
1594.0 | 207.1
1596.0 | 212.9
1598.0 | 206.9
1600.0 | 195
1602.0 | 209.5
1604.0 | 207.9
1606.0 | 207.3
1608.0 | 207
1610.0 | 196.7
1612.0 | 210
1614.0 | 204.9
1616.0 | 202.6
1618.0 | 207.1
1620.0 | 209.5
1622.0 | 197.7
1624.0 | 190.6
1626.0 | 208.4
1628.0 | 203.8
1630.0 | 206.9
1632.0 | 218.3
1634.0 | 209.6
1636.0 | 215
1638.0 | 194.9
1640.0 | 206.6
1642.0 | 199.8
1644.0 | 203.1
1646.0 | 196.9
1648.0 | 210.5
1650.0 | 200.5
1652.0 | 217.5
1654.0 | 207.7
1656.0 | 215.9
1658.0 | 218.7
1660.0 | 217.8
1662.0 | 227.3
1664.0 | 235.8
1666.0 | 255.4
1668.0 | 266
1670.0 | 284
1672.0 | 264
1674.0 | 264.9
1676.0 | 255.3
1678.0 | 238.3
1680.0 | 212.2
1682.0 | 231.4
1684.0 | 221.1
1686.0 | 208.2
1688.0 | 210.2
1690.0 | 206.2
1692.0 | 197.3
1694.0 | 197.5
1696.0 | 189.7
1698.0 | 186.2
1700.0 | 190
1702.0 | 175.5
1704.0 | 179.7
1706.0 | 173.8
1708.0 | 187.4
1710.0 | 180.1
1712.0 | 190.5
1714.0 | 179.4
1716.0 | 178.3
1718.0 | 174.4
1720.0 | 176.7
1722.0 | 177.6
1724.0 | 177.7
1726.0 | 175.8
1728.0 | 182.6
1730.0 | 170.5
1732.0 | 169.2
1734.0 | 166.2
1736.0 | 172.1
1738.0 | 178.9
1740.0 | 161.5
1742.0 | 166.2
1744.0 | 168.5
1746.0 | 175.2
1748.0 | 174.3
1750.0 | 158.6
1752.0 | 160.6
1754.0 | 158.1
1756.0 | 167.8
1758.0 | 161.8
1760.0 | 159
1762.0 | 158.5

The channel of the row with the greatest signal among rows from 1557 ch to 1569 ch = 1568.0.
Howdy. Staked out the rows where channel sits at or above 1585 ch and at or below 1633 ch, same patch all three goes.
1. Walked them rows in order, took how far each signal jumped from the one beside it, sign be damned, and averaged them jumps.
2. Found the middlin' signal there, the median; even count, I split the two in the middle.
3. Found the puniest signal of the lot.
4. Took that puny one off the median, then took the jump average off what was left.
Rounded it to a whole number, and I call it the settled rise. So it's 10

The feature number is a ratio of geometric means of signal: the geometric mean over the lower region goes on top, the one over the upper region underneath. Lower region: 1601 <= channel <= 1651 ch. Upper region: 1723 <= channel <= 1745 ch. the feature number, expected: 1.19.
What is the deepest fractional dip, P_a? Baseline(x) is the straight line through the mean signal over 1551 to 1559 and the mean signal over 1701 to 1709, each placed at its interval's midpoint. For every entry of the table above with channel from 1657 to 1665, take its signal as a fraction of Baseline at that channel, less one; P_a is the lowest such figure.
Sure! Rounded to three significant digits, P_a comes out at 0.192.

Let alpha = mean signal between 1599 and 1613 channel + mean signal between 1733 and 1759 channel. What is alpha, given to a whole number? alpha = 372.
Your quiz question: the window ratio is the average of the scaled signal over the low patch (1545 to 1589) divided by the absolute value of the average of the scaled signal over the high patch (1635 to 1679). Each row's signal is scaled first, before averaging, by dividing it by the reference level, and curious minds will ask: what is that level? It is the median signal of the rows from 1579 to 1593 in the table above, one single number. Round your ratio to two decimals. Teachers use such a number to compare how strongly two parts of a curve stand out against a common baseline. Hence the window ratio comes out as 0.89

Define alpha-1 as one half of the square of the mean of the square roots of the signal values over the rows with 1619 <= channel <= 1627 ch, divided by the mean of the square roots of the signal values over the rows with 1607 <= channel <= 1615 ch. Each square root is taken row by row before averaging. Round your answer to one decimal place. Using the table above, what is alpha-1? 7.0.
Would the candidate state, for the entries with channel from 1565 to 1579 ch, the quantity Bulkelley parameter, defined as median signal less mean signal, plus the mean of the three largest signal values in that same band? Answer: 214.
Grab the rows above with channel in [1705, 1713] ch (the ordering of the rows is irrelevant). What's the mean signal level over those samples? 183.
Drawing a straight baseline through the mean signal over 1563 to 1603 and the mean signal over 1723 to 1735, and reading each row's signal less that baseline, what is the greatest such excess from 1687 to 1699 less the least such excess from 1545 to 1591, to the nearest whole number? 62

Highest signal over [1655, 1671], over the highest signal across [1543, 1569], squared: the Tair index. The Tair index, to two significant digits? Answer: 1.9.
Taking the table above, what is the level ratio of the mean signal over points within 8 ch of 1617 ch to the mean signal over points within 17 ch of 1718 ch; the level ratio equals 1.14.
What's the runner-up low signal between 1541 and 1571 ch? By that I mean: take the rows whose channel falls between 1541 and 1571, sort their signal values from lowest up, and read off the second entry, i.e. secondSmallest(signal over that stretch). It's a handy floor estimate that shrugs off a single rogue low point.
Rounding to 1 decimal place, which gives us 183.2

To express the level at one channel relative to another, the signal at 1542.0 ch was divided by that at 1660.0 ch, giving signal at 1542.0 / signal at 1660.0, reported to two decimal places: 0.89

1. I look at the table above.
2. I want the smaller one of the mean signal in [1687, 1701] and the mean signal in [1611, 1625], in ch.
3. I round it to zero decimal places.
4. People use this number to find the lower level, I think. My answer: 197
